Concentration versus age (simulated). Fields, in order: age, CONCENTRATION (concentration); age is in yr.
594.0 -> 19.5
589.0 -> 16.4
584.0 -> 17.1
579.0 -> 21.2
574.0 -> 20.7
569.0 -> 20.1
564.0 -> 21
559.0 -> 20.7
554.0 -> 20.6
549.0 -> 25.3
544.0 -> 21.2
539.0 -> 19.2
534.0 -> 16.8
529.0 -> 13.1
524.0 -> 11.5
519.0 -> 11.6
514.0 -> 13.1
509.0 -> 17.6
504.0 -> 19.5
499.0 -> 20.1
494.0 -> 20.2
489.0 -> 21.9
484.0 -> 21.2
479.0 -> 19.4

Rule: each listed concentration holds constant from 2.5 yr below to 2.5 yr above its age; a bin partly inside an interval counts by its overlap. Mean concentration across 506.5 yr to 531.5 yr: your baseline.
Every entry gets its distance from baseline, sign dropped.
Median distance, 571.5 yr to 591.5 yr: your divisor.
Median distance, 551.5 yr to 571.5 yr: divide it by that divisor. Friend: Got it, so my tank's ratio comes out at 1.3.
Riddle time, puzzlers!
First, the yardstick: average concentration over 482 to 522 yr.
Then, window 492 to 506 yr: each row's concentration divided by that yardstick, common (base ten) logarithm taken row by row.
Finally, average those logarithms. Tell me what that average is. 0.04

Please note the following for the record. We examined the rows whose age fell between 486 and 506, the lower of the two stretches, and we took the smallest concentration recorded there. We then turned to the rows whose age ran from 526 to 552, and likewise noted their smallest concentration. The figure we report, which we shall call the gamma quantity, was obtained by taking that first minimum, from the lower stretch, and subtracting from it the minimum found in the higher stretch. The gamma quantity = 6.4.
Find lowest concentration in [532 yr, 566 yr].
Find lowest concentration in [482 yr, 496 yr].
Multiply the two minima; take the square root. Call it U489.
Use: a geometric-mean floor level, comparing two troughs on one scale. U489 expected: 18.4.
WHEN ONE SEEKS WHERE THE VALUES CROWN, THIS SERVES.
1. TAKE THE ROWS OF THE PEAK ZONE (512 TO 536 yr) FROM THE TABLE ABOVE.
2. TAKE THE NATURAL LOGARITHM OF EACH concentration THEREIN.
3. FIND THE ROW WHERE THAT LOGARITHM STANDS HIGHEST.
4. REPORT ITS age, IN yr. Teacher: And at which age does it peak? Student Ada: 534.0 yr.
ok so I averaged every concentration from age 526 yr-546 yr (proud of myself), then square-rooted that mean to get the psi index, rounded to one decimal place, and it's 4.2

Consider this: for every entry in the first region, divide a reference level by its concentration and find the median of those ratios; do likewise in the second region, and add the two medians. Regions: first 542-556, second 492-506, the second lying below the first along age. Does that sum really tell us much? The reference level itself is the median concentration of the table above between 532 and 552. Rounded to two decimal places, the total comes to 1.96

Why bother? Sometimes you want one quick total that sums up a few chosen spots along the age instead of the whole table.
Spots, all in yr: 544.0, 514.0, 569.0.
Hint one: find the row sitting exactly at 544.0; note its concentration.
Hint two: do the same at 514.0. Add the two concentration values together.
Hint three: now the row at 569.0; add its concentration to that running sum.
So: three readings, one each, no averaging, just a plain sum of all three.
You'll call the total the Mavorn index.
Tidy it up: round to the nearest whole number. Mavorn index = 54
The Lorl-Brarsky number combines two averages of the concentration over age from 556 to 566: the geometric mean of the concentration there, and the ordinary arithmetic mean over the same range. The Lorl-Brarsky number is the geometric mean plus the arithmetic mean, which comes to 41.7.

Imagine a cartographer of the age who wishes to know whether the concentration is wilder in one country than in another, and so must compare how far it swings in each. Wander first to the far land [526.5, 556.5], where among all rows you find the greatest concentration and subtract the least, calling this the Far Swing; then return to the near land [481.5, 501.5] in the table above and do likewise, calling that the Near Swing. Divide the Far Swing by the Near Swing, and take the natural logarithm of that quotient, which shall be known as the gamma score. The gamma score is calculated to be 1.9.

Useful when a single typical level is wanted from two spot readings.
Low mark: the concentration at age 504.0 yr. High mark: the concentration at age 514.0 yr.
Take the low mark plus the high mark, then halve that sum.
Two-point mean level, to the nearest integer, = 16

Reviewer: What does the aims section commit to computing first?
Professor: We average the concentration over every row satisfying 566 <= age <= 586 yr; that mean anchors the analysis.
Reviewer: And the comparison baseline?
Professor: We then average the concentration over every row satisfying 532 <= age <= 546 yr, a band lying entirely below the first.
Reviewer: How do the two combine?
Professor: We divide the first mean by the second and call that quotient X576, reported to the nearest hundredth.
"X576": 1.04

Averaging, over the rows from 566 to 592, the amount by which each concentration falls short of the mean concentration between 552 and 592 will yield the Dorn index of 1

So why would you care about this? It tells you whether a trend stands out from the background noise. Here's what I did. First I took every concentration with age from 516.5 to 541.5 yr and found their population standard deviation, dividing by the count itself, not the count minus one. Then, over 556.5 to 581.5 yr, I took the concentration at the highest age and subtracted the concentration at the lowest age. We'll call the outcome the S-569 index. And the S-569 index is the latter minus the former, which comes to -3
